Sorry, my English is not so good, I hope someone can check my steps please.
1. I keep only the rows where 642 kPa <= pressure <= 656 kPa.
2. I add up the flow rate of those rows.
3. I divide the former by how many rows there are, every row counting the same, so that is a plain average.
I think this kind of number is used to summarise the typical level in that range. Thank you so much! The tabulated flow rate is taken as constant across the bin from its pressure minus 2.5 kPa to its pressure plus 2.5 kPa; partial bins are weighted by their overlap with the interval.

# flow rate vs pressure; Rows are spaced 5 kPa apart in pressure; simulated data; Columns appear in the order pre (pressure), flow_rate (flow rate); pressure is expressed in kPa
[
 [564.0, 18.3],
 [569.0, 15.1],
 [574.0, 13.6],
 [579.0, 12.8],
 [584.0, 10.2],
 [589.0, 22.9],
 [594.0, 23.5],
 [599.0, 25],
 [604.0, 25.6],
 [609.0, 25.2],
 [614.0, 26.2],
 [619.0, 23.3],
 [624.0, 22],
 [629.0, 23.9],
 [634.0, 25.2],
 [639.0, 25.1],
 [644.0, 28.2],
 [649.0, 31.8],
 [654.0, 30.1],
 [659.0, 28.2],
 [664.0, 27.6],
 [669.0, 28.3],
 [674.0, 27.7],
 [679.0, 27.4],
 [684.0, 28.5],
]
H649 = 30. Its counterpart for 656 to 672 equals 28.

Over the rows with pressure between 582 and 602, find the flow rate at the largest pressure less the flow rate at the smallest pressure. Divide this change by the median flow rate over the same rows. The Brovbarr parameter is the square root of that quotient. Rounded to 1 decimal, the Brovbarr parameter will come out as 0.8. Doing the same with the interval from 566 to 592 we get 0.8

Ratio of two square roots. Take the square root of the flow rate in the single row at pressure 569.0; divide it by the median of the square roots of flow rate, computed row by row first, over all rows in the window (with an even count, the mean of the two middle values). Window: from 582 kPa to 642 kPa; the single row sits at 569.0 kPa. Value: 0.79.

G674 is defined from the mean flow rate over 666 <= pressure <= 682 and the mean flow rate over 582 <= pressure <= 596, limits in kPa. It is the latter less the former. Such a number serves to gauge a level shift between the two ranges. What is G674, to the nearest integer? -9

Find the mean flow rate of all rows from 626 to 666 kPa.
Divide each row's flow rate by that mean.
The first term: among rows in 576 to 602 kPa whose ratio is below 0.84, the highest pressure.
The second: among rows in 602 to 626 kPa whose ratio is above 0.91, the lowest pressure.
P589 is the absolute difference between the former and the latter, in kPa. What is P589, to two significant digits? 15 kPa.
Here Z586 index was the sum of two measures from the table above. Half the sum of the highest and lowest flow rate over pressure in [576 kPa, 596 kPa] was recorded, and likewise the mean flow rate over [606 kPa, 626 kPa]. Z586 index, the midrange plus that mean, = 41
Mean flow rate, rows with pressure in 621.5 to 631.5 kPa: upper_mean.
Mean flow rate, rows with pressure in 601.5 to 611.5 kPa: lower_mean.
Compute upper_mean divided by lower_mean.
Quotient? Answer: 0.90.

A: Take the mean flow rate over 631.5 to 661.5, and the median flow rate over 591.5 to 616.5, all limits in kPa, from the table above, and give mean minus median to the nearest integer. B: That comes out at 3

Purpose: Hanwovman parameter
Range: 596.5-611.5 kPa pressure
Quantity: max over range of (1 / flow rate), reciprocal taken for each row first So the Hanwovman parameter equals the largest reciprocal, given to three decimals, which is 0.040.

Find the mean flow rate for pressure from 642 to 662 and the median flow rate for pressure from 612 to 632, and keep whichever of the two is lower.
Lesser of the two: 24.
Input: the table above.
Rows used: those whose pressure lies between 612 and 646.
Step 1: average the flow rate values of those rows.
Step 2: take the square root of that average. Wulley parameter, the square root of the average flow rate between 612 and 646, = 5.0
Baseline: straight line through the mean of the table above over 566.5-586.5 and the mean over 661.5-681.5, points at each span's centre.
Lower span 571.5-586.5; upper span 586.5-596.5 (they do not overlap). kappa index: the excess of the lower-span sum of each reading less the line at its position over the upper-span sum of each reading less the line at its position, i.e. -19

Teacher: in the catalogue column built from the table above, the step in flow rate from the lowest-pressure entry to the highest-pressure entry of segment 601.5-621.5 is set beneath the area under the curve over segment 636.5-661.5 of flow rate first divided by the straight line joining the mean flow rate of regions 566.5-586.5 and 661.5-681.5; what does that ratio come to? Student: -13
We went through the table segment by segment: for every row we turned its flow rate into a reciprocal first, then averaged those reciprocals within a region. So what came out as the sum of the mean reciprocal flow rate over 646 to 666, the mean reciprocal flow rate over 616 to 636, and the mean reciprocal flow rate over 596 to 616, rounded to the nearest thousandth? 0.116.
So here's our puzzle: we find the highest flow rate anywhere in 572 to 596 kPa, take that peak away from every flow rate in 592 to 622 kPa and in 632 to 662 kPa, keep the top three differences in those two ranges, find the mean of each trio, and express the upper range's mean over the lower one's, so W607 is 3.0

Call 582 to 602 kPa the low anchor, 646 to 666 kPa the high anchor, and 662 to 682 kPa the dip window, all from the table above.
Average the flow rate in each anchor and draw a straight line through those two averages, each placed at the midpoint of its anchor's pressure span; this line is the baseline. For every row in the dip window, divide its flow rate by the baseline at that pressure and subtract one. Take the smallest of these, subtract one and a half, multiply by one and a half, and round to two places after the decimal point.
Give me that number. -2.49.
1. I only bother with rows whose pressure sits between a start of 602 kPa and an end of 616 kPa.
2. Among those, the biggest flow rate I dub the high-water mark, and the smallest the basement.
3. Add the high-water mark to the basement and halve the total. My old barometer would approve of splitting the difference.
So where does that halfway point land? 25.7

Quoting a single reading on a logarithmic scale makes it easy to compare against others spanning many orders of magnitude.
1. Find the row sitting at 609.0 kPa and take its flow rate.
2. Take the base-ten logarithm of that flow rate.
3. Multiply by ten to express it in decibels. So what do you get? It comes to 14.0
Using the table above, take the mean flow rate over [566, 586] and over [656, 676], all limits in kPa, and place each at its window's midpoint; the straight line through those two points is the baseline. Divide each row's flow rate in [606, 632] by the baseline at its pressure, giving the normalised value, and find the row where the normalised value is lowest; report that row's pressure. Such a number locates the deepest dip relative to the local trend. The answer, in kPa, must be 624.0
